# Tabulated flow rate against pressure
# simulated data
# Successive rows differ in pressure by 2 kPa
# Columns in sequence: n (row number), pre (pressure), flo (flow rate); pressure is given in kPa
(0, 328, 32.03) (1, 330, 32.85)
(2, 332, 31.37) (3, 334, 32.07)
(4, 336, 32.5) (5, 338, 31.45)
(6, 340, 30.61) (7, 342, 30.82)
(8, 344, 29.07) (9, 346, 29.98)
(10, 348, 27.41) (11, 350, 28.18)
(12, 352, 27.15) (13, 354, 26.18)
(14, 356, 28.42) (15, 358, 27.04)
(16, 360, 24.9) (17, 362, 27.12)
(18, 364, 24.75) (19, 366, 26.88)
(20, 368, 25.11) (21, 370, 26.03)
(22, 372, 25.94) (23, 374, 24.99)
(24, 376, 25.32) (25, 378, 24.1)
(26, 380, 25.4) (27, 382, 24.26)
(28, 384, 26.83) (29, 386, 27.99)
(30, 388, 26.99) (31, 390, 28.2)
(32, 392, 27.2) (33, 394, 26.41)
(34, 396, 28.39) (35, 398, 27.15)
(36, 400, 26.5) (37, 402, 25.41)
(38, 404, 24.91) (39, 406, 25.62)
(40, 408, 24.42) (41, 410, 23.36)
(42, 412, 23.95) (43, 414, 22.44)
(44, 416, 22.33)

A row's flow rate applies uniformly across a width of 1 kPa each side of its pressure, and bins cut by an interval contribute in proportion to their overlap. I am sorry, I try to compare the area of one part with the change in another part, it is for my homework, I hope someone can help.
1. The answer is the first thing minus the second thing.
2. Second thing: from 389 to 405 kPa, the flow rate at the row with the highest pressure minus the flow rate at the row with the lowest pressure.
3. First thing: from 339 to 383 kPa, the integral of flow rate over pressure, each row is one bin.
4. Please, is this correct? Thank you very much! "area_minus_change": 1183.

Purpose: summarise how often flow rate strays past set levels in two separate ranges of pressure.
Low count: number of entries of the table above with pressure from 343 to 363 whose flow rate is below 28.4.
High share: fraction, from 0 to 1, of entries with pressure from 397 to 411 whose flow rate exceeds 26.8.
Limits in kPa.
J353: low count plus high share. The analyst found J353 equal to 7.1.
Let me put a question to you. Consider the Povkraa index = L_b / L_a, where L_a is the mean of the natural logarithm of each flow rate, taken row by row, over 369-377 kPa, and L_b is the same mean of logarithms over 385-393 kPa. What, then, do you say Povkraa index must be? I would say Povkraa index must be 1.02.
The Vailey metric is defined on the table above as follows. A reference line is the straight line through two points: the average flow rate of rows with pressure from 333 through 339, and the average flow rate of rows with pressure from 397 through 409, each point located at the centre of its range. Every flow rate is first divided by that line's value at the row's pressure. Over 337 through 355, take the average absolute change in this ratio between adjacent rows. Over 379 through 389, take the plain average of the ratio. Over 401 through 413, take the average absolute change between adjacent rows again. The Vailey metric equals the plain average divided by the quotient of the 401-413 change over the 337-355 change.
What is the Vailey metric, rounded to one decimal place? 1.1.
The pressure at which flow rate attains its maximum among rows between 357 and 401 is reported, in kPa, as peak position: 396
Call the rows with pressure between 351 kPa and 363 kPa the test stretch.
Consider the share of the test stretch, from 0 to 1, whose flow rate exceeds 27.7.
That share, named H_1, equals 0.2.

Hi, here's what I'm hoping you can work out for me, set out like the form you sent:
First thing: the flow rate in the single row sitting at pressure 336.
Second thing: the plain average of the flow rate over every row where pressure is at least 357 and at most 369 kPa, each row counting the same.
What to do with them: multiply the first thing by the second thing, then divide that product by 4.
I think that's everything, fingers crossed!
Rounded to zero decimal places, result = 211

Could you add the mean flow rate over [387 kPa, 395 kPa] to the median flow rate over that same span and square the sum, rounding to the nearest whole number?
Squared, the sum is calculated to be 2948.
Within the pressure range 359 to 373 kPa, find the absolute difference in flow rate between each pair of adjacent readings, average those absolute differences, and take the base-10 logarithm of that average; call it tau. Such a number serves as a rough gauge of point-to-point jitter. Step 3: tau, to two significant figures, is 0.20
